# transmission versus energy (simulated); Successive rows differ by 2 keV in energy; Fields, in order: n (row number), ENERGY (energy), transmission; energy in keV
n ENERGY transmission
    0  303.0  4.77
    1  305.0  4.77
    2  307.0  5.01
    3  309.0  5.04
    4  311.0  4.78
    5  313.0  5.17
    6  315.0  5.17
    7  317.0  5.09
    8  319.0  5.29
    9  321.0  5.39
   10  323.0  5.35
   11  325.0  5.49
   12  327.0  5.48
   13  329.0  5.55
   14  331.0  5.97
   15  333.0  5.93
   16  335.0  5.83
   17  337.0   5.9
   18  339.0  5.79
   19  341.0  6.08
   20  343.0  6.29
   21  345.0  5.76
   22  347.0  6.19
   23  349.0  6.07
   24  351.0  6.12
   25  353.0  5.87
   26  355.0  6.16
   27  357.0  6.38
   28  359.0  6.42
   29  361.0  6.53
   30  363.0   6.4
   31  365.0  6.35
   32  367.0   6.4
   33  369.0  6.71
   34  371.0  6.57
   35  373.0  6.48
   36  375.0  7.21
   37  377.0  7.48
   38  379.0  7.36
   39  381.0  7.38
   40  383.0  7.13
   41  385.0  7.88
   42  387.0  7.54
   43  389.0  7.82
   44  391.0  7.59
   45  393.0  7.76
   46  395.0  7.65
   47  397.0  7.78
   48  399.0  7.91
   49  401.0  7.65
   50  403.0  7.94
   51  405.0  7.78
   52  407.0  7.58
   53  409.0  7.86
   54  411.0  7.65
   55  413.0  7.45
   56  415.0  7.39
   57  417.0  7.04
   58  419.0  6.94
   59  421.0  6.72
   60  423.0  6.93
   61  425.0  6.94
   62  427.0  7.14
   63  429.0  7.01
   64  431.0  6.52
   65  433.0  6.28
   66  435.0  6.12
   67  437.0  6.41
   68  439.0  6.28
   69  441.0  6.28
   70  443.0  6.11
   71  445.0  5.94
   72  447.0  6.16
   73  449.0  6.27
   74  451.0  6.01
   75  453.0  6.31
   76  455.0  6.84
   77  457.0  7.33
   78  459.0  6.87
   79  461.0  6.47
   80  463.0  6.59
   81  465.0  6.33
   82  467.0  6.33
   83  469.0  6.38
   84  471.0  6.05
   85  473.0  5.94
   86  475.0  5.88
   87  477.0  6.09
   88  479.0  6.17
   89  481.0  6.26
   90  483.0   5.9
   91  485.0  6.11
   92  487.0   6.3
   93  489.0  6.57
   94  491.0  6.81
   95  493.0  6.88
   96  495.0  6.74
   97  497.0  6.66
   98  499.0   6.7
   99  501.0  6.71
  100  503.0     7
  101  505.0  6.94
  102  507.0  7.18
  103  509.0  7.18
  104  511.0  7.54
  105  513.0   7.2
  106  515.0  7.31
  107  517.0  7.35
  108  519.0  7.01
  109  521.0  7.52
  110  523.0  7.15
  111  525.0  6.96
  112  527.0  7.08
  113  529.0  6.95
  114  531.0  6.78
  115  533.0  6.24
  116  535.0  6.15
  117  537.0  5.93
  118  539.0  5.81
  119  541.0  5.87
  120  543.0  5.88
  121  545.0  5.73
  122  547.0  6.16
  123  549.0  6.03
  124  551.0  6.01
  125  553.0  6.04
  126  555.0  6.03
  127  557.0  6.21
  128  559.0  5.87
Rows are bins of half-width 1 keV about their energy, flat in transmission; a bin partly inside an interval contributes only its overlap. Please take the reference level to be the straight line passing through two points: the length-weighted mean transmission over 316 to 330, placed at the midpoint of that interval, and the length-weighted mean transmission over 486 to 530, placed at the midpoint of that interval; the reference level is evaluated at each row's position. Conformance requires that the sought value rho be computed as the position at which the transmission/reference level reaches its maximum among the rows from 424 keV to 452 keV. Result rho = 427.0 keV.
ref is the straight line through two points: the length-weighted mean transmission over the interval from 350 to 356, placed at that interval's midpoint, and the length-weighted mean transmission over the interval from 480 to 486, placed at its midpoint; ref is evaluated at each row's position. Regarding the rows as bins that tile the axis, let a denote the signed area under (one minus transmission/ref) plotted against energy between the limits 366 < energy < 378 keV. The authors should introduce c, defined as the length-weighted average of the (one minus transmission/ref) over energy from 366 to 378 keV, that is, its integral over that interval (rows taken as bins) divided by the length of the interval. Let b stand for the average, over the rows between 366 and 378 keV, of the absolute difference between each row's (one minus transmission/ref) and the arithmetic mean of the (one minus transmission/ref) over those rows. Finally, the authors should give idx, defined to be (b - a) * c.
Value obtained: -0.19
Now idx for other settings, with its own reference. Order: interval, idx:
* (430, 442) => -0.02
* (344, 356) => 0.00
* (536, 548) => -0.01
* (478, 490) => -0.01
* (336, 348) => 0.00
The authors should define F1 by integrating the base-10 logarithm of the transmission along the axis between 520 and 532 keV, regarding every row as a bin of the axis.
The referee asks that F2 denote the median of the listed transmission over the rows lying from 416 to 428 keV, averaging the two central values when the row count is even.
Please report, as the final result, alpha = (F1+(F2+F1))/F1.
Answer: 2.68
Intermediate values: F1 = 10.2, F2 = 6.9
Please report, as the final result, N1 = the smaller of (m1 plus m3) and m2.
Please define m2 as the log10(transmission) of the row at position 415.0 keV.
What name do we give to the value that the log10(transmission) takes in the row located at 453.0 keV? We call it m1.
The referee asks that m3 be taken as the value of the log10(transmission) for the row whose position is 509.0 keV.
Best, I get 0.87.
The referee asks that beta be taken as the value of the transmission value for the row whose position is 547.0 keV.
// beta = 6.16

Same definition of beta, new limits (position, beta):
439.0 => 6.28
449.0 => 6.27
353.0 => 5.87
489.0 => 6.57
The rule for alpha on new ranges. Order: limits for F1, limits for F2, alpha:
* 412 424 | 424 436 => 2.66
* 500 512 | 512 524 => 2.71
